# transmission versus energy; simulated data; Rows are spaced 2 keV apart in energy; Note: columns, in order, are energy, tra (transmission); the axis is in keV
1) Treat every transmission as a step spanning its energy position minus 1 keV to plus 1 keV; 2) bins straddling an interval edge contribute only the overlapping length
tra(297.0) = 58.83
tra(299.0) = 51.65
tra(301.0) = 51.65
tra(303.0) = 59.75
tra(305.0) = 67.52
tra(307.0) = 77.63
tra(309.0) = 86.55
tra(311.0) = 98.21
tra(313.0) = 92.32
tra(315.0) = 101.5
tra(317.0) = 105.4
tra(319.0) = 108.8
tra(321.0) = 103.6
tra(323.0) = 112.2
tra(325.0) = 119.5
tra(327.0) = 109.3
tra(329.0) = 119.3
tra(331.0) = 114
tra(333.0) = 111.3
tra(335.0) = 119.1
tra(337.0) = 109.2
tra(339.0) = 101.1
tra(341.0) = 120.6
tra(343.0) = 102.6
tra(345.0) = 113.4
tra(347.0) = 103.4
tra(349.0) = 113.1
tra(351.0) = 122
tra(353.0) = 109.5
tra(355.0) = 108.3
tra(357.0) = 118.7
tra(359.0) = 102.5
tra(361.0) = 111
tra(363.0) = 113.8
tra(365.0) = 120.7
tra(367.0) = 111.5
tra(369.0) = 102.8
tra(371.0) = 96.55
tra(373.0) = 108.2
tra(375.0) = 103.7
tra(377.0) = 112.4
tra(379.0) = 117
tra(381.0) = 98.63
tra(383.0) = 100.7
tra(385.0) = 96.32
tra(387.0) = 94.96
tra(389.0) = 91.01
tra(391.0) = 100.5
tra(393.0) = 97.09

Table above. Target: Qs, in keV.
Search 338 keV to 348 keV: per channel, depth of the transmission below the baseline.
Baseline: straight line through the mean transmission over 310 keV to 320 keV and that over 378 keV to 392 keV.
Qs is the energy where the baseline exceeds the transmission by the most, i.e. 339.0 keV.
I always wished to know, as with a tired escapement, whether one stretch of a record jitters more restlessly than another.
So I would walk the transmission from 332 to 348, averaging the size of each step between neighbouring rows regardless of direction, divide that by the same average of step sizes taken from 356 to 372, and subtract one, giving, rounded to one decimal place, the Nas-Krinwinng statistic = 0.4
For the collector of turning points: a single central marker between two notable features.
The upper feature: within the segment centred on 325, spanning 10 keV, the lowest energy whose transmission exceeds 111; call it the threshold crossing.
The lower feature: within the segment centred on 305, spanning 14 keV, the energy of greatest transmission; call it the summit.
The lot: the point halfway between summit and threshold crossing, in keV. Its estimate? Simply 317 keV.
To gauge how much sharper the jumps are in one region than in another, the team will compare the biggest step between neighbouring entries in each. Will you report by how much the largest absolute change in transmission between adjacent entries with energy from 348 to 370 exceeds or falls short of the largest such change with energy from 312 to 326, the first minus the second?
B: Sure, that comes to 7.0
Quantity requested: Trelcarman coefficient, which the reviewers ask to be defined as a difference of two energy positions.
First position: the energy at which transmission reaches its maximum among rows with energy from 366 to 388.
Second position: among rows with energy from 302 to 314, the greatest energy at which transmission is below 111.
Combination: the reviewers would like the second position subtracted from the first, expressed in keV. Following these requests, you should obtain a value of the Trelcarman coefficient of 66 keV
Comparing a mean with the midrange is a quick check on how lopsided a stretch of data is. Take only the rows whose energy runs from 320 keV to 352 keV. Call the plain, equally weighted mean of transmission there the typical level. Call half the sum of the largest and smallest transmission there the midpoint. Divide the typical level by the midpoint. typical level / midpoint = 1.005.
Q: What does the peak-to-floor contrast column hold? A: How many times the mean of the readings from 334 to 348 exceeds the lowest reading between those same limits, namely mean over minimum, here 1.09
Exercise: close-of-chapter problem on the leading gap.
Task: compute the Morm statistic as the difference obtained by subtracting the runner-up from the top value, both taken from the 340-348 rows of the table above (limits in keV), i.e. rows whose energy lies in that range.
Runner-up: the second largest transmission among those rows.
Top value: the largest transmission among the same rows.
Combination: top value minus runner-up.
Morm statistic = 7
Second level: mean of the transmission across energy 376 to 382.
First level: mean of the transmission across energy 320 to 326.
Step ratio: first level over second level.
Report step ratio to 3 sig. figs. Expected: 1.02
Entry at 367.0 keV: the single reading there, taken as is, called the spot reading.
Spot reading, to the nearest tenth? 111.5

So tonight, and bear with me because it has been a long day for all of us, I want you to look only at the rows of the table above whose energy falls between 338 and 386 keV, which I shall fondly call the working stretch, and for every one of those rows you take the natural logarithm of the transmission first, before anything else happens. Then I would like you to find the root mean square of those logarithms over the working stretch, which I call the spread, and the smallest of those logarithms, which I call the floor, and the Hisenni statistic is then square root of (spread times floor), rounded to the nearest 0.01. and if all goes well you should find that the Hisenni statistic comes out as 4.63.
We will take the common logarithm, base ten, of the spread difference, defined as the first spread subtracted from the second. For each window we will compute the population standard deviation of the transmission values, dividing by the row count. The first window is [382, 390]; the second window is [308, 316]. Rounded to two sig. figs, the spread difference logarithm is 0.35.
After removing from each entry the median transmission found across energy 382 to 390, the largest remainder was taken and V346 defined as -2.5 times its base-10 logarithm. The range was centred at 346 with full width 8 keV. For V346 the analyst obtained -3.12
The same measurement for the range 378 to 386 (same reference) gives -3.32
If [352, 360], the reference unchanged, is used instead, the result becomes -3.41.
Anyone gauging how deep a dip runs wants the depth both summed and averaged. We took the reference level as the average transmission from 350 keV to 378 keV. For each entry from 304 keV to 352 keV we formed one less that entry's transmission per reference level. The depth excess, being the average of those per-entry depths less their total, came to -1.0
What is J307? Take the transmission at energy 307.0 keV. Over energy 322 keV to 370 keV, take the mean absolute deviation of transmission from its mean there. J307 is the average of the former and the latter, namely 41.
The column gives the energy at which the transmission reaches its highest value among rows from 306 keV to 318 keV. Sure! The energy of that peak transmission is 317.0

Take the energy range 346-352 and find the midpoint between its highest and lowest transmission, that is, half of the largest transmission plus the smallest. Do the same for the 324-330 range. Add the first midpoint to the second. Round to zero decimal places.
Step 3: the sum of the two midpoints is 227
